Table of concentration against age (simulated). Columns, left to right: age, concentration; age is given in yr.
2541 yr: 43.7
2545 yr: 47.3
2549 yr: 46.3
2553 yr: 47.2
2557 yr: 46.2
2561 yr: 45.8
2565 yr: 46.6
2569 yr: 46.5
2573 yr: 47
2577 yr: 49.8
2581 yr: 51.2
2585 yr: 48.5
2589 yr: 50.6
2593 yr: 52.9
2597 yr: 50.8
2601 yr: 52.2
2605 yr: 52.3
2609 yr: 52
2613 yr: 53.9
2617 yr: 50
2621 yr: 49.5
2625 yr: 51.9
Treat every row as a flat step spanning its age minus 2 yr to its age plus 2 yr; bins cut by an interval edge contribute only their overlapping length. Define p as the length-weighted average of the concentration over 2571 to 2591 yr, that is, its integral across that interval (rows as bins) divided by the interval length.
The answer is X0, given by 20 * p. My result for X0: 988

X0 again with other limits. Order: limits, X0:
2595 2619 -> 1037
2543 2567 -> 931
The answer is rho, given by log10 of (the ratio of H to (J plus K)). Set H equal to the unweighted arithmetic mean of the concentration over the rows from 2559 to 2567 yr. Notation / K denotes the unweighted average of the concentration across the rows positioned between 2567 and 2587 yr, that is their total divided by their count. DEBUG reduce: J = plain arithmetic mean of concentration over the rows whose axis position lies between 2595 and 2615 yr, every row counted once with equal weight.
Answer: -0.339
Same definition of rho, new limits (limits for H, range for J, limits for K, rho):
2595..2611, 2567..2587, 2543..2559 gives -0.265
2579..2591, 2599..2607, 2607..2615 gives -0.322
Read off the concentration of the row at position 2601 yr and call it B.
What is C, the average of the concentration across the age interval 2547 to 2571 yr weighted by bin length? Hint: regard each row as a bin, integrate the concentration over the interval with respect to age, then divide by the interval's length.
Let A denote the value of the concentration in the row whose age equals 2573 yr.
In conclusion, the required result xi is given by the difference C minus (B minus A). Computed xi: 41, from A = 47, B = 52.2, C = 46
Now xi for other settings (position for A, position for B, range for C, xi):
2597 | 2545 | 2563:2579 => 51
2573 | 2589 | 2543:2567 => 43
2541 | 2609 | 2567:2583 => 40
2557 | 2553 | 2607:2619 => 51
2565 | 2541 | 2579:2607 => 54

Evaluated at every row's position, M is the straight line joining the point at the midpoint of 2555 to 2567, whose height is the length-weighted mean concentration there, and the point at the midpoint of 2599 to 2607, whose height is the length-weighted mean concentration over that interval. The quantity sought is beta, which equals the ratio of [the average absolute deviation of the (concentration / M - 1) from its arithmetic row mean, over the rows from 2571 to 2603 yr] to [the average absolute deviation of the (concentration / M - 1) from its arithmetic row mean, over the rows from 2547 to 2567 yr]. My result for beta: 1.0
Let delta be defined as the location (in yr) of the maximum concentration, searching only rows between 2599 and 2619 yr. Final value 2613 yr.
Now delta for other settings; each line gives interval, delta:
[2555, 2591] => 2581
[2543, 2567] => 2545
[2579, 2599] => 2593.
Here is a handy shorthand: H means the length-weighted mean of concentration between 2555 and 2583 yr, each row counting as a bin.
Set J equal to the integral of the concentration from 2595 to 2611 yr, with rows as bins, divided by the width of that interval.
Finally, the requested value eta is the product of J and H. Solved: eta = 2466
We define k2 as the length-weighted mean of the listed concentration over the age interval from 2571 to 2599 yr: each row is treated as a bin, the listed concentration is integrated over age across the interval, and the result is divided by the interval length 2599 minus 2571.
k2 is 50.1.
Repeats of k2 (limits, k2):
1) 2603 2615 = 52.7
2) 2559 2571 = 46.3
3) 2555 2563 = 46.0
